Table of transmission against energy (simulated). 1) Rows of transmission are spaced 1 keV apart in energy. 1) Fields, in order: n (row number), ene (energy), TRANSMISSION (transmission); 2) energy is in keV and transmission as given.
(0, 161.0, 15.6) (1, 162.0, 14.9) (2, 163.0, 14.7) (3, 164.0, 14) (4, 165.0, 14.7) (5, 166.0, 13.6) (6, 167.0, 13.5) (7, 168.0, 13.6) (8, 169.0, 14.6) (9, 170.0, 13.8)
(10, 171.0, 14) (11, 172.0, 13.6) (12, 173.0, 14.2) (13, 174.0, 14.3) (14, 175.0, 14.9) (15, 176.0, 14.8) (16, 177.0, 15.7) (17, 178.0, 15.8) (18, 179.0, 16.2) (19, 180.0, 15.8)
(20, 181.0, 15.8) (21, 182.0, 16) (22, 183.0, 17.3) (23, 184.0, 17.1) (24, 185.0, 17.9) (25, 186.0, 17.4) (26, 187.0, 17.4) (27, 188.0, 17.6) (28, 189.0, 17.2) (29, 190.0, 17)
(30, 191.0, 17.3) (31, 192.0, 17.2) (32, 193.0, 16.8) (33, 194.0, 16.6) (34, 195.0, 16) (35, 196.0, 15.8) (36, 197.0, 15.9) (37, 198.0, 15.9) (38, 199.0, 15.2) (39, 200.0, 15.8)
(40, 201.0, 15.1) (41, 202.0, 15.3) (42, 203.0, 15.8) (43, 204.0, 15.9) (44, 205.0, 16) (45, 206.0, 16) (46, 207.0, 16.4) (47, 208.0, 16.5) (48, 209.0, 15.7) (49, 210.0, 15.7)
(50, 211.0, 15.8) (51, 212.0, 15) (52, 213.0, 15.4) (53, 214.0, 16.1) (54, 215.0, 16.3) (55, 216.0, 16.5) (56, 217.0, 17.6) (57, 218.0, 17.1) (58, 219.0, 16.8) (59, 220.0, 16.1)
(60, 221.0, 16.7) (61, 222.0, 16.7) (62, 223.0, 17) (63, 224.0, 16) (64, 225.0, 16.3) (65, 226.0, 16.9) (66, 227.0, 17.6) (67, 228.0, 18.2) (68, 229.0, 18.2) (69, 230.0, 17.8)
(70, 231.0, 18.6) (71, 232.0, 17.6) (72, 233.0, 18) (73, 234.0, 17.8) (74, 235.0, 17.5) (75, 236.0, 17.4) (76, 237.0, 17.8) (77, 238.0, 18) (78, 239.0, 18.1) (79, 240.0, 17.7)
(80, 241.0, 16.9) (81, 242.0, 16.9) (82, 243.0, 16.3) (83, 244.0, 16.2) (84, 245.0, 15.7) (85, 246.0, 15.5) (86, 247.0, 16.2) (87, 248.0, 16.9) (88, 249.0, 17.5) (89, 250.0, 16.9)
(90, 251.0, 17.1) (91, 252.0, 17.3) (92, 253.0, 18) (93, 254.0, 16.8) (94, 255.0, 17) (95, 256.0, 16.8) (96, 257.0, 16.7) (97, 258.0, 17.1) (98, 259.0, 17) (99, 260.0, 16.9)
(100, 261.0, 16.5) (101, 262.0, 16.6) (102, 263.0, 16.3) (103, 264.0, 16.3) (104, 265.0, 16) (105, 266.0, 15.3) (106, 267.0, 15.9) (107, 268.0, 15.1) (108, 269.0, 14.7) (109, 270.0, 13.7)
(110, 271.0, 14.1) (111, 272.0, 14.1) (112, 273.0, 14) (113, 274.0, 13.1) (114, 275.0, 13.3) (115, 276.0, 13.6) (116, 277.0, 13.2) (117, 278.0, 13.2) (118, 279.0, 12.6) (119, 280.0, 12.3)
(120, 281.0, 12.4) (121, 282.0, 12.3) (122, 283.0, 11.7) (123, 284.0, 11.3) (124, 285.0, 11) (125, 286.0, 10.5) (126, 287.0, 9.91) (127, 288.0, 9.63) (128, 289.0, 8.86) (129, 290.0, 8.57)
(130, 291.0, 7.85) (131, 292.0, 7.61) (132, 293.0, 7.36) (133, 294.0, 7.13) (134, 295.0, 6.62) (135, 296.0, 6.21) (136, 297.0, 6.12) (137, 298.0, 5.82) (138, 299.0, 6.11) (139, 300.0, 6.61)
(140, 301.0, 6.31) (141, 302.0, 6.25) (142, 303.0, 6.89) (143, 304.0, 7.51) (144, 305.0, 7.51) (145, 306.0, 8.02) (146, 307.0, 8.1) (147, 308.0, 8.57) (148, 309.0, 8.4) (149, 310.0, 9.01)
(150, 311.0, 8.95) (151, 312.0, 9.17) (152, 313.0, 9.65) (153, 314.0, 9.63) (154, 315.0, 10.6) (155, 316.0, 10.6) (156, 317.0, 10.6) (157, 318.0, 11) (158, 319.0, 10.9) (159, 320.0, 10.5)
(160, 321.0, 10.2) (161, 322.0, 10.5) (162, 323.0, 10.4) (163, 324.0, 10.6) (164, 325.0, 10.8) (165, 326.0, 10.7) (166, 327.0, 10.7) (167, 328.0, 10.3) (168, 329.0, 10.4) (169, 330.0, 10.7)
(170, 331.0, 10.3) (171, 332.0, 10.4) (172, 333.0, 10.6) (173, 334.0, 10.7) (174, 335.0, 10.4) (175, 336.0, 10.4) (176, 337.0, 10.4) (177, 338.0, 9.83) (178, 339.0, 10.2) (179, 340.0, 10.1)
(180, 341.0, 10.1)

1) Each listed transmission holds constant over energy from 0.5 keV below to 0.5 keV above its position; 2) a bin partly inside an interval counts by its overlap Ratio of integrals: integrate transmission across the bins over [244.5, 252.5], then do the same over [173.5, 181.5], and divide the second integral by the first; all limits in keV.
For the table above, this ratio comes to 0.93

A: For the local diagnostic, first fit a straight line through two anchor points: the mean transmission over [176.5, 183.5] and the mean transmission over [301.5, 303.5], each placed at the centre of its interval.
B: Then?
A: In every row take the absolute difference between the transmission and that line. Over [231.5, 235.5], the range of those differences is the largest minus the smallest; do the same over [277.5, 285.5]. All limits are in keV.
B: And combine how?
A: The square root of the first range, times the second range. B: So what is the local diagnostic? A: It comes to 1.1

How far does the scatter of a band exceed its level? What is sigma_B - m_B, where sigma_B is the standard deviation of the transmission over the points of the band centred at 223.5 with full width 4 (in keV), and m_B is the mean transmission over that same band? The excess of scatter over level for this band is -16.1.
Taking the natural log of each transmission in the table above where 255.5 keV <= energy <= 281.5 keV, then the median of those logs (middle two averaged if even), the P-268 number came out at 2.70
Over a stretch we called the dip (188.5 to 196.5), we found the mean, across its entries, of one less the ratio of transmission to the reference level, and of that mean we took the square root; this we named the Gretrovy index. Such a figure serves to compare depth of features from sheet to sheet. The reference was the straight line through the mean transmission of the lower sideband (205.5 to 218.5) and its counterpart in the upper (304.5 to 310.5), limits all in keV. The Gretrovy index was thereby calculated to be 0.24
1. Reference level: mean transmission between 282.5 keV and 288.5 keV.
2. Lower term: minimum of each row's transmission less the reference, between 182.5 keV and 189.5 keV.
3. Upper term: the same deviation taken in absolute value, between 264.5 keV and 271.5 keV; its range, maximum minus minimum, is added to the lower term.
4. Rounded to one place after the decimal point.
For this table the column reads 8.7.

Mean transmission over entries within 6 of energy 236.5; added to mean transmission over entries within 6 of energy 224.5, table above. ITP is 35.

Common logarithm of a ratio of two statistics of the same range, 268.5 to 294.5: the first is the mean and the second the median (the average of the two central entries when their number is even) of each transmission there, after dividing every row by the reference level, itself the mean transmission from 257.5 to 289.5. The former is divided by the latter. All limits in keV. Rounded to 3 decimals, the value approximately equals -0.031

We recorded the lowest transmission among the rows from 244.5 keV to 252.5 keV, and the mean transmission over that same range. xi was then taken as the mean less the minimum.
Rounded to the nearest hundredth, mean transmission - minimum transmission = 1.14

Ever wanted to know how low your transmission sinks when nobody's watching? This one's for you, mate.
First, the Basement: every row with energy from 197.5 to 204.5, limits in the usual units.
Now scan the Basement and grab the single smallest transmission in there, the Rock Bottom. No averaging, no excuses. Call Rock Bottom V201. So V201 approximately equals 15.1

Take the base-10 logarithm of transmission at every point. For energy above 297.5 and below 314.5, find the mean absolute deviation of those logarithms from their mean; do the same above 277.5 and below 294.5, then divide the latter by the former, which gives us 1.2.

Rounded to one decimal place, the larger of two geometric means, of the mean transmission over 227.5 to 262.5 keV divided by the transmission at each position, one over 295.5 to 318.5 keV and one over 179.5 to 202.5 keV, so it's 2.2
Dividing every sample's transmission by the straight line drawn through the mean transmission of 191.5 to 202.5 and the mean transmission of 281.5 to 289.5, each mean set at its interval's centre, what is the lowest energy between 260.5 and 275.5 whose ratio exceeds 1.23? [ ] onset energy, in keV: 261.0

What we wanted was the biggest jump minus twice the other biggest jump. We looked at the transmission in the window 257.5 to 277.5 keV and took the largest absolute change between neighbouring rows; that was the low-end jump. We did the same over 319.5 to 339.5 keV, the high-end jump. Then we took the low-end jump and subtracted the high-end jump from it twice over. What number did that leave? -0.14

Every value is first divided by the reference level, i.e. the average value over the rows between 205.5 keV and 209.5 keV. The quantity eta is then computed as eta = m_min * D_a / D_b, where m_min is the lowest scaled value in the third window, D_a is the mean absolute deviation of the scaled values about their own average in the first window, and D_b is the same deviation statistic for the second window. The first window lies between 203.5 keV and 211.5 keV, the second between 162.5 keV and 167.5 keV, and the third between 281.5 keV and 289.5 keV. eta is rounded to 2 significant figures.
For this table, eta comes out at 0.26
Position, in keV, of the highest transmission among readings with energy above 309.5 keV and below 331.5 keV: 318.0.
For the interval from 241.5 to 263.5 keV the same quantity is 253.0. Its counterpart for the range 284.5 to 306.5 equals 285.0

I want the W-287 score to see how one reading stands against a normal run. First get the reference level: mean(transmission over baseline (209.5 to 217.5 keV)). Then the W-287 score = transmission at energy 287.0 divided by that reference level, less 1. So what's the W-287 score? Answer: -0.38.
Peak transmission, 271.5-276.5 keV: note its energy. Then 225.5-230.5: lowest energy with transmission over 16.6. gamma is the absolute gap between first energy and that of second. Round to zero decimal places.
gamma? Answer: 46 keV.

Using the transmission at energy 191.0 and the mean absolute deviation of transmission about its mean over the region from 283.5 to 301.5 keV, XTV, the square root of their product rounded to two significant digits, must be 5.2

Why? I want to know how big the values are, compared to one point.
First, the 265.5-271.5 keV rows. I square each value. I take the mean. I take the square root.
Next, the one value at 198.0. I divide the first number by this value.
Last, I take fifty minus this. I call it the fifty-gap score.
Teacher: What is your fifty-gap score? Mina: 49.1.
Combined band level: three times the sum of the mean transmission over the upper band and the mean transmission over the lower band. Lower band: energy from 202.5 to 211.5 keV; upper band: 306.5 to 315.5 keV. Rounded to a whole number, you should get 75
